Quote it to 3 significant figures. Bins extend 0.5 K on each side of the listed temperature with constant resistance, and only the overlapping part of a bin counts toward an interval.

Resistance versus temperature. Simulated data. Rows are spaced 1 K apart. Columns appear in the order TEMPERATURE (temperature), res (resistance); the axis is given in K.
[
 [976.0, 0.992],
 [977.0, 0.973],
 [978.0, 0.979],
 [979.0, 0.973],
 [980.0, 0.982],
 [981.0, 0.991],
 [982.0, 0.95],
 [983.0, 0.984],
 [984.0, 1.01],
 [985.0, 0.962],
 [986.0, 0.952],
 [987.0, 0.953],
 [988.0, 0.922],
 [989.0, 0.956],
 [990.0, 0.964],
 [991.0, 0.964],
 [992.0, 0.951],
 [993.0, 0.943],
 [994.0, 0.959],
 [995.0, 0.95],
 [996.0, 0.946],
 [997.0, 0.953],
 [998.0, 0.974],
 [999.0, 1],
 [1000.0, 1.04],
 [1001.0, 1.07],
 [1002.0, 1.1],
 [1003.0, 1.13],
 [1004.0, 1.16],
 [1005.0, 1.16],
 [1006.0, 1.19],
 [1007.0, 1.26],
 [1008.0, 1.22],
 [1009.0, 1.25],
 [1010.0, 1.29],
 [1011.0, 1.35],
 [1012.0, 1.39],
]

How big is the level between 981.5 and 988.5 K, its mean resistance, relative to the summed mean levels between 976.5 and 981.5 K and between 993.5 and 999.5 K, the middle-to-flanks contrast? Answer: 0.495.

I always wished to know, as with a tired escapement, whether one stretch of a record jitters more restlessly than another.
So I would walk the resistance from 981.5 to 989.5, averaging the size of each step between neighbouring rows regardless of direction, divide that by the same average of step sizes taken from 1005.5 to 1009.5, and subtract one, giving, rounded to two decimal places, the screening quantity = -0.44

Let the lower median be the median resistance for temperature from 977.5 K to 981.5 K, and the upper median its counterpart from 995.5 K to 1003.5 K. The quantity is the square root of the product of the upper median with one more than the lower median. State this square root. 1.42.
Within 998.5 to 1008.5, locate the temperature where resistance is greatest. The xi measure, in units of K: 1007.0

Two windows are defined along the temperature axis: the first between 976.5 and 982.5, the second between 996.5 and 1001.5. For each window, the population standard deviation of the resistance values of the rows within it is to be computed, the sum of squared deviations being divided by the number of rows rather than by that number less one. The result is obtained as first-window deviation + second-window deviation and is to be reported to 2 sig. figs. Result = 0.055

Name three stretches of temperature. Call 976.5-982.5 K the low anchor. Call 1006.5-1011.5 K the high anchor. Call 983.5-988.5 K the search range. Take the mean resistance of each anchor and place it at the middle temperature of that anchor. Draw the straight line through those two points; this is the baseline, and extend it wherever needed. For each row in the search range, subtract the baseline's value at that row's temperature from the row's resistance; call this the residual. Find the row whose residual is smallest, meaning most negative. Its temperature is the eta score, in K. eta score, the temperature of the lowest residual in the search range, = 988.0 K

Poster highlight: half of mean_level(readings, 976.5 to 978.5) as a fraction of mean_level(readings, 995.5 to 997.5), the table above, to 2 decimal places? 0.51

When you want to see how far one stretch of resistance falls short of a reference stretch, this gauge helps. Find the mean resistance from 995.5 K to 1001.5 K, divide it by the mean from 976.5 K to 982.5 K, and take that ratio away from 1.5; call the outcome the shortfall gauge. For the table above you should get 0.48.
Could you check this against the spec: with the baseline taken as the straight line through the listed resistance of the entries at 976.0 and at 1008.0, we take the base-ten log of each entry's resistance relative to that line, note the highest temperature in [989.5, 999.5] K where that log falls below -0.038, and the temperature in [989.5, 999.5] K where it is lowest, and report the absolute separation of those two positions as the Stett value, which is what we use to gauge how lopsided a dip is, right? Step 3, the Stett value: 3 K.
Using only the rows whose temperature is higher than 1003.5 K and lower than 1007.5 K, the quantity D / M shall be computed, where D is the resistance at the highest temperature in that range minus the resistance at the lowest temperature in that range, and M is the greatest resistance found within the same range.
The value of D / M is 0.08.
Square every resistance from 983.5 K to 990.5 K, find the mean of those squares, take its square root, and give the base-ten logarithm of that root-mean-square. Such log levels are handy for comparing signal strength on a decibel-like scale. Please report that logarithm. -0.018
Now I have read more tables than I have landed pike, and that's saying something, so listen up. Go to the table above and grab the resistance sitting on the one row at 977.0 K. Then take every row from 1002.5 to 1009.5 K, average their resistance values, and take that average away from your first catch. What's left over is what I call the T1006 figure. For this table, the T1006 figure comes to -0.22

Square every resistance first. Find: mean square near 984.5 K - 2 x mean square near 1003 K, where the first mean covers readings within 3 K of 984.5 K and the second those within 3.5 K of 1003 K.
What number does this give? -1.6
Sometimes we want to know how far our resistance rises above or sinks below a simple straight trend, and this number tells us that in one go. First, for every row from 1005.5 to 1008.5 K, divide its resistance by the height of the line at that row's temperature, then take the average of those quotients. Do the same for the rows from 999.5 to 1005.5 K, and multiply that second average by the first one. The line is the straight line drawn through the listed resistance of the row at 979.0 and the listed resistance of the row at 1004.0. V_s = 1.00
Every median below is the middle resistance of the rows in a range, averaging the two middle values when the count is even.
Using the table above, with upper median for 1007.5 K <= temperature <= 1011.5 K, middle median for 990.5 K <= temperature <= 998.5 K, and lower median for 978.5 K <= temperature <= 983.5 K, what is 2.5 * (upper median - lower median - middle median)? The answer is -1.66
